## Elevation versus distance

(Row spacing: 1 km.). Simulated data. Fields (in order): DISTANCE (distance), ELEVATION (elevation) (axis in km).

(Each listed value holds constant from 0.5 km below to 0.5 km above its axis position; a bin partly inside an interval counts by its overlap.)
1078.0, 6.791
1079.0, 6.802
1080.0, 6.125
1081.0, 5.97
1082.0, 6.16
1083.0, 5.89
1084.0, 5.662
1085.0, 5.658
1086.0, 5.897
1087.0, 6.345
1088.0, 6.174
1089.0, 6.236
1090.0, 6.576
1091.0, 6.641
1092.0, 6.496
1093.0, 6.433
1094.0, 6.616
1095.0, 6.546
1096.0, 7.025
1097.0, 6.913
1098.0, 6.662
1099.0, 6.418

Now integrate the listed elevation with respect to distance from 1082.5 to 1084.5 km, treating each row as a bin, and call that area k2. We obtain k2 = 11.6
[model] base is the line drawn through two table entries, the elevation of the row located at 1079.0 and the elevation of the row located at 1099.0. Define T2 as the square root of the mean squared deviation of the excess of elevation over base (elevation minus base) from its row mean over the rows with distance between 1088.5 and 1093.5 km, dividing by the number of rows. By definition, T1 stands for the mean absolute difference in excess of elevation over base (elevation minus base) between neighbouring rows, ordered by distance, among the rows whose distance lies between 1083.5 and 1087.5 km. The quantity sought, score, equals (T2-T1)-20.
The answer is -20.1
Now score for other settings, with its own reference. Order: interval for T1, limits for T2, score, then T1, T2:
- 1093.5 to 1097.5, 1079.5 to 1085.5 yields -20.0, 0.21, 0.171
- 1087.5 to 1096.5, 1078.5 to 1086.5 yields -19.9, 0.18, 0.309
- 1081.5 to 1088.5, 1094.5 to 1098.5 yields -20.0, 0.23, 0.195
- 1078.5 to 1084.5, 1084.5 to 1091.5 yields -19.9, 0.29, 0.361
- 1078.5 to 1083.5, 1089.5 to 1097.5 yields -20.1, 0.31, 0.224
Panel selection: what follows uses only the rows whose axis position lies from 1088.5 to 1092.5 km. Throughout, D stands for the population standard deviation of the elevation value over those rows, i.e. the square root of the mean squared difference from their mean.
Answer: 0.154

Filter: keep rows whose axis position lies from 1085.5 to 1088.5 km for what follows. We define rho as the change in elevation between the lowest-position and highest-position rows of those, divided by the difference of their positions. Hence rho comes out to 0.14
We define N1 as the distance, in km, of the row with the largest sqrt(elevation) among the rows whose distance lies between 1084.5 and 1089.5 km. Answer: 1087.0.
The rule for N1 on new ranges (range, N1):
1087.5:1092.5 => 1091.0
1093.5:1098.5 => 1096.0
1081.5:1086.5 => 1082.0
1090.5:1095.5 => 1091.0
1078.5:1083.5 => 1079.0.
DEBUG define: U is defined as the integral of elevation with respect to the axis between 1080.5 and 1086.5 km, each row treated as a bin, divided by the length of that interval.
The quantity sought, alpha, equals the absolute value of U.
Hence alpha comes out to 5.9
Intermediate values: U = 5.9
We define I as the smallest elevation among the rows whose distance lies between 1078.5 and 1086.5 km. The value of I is 5.658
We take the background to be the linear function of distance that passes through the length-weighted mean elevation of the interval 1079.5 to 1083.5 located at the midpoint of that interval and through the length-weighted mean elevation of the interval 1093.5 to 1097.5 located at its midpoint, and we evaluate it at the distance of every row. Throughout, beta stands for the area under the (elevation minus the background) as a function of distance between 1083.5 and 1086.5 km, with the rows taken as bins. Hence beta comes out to -1.45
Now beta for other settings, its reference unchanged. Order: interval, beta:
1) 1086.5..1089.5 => -0.38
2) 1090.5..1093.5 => -0.20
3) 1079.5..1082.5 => 0.23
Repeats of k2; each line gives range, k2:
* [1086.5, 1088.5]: 12.5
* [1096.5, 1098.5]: 13.6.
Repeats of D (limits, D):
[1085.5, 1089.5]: 0.165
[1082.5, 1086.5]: 0.117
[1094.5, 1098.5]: 0.191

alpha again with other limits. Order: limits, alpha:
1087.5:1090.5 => 6.3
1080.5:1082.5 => 6.1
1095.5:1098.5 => 6.9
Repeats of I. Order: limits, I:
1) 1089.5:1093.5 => 6.433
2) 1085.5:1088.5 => 5.897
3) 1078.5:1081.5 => 5.97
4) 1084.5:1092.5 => 5.658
